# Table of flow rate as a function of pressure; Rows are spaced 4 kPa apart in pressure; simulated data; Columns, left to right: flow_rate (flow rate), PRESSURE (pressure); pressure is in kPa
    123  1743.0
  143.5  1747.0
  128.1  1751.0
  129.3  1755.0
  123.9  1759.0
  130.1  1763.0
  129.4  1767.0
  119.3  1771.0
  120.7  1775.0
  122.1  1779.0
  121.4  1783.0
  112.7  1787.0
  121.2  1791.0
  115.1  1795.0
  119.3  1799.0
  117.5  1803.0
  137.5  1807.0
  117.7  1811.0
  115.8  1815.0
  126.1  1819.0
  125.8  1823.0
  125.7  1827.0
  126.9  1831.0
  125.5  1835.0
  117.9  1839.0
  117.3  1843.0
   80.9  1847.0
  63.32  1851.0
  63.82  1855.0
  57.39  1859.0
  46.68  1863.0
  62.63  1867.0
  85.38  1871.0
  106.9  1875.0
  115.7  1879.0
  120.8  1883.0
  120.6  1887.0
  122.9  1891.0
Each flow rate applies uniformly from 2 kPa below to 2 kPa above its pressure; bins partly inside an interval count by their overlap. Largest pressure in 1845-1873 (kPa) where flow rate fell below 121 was 1871.0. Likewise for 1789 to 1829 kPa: 1815.0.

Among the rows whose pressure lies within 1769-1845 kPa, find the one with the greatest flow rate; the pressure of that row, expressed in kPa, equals 1807.0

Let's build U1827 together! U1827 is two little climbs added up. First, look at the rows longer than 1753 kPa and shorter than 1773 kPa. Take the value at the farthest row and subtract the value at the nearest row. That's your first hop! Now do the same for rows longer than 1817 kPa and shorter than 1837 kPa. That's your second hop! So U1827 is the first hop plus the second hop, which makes -11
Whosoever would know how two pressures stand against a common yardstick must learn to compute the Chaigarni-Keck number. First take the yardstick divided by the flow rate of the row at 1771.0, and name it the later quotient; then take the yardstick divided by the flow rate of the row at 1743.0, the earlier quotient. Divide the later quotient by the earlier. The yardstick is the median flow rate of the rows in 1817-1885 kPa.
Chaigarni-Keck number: 1.03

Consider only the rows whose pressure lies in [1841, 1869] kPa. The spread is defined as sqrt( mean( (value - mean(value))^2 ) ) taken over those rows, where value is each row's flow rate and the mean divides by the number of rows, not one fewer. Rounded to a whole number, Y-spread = 21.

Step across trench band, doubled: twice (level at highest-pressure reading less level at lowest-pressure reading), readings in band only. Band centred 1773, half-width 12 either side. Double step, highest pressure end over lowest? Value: -17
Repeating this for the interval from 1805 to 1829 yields -24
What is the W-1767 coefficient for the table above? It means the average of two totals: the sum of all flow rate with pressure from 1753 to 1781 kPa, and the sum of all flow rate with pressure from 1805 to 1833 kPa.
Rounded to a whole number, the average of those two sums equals 875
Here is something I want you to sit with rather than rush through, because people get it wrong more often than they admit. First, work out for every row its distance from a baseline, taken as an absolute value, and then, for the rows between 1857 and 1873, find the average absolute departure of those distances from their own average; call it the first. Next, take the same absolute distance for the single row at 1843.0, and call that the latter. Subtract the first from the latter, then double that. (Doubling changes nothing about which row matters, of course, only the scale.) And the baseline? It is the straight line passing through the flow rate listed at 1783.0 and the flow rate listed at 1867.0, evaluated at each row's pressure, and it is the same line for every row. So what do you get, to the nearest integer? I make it 59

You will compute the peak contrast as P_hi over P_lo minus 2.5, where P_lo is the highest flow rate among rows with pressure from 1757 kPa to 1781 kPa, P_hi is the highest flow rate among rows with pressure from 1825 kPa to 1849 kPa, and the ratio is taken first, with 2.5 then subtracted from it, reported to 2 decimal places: -1.52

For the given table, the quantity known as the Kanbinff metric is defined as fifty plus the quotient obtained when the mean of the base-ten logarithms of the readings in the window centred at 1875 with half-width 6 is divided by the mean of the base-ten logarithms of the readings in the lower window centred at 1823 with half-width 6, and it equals 51.0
